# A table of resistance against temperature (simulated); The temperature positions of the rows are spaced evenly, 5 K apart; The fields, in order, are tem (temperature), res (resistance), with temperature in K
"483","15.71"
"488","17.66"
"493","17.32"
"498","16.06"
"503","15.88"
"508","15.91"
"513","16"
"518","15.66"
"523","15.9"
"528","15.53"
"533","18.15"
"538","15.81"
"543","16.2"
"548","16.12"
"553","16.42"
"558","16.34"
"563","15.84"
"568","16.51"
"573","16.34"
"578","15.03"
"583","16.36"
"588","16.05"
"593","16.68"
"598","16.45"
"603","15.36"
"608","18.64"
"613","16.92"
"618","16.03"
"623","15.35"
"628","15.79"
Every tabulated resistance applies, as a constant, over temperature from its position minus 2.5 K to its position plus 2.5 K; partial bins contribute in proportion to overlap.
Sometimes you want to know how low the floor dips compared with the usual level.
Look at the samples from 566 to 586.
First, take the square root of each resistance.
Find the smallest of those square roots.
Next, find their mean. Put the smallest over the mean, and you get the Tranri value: 0.968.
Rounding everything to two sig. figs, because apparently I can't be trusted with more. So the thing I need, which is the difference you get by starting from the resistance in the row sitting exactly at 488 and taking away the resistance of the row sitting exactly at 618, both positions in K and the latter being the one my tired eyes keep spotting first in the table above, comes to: 1.6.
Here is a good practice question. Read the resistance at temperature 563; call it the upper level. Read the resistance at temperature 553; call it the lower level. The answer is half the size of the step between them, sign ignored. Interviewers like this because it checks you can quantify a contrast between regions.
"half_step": 0.29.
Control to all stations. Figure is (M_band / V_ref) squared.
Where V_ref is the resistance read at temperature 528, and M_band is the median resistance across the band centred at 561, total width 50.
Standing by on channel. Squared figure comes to 1.10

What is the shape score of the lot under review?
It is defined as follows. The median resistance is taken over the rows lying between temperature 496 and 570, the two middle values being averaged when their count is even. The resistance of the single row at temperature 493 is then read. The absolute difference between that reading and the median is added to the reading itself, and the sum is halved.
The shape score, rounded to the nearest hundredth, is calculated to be 9.32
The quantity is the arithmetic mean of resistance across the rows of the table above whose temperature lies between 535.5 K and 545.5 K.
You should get 16.0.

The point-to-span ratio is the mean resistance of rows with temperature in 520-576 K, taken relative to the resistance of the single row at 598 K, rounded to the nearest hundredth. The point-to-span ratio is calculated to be 0.99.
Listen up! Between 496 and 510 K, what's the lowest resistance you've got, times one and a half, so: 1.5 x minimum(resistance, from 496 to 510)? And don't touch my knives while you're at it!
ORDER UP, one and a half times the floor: 23.8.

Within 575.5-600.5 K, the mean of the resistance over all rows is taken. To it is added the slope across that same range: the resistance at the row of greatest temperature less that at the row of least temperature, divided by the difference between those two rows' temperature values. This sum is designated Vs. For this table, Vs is 16.2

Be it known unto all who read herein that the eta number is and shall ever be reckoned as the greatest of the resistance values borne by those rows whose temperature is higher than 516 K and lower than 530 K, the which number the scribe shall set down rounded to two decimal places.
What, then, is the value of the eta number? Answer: 15.90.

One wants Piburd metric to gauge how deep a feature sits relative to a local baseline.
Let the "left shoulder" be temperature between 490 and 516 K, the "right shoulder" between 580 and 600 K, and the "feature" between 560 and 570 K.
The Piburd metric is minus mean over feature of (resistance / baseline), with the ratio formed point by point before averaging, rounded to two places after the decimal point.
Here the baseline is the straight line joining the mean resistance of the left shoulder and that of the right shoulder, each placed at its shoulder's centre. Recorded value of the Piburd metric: -0.99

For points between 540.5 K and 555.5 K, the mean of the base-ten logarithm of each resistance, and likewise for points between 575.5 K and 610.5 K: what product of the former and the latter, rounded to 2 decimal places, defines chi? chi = 1.47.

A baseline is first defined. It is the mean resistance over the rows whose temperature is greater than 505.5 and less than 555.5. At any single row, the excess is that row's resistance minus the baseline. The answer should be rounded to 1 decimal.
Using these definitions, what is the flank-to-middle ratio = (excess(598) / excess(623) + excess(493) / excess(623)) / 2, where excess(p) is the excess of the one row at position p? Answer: -0.9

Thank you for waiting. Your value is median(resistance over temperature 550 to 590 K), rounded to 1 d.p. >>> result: 16.3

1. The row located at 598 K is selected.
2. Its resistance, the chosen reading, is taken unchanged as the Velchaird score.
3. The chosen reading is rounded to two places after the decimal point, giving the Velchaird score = 16.45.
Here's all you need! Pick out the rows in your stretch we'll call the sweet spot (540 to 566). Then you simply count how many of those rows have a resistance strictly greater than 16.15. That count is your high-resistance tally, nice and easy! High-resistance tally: 3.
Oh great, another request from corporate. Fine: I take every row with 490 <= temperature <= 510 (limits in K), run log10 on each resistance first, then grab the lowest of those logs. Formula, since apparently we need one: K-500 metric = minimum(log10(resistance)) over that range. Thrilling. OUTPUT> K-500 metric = 1.20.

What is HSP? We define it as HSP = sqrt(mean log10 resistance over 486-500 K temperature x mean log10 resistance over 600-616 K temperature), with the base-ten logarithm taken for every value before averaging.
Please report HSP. 1.23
